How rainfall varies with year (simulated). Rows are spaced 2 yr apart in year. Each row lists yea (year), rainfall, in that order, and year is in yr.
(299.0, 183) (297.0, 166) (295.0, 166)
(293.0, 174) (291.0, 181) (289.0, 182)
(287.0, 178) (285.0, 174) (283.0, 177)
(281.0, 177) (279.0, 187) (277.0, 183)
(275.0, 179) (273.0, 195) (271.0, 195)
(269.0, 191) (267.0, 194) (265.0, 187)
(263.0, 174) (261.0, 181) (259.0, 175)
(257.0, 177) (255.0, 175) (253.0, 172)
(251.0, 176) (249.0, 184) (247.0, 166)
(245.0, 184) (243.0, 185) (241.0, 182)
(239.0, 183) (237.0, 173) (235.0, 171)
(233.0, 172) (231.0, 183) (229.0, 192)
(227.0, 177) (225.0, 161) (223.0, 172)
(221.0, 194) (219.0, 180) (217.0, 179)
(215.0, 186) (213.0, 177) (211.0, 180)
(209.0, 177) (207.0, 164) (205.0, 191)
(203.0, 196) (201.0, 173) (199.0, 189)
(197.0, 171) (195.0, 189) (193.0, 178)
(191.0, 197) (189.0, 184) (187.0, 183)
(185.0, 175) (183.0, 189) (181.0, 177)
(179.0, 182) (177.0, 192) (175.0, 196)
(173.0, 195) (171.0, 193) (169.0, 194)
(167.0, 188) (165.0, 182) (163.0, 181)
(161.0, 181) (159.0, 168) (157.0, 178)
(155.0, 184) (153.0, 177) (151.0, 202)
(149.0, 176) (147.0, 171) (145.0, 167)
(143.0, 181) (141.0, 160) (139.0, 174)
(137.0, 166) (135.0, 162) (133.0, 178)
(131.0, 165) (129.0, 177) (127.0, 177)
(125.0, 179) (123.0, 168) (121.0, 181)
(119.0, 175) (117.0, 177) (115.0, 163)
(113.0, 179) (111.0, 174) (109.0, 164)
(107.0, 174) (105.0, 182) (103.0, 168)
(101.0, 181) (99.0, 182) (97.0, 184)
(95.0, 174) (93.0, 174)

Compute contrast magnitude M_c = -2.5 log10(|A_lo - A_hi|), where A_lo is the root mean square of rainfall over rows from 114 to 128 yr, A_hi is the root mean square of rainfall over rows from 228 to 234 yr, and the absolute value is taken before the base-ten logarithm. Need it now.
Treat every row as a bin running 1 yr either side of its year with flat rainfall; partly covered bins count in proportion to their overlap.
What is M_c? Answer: -2.3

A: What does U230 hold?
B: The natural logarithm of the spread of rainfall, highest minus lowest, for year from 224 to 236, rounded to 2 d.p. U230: 3.43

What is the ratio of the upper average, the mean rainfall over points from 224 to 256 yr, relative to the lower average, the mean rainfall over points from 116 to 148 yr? 1.03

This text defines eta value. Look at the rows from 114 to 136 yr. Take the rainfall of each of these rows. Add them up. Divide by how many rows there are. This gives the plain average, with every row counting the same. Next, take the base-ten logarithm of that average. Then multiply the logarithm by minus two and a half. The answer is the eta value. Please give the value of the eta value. -5.59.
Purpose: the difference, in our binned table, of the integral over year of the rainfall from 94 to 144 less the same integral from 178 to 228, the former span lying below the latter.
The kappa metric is -352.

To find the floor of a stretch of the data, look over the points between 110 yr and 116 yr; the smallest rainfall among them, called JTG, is 163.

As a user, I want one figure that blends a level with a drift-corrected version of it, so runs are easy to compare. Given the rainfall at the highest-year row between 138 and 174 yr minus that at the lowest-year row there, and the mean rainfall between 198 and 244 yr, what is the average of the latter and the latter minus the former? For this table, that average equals 169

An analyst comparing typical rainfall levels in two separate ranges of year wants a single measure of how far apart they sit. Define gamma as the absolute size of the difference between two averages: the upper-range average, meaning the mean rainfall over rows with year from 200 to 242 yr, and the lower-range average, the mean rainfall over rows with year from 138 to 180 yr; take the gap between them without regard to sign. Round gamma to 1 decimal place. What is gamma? 2.8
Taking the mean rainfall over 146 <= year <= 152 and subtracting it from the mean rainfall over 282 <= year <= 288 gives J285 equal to -7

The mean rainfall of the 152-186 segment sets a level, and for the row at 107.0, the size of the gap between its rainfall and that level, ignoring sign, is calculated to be 10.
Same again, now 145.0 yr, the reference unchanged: 17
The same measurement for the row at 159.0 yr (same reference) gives 16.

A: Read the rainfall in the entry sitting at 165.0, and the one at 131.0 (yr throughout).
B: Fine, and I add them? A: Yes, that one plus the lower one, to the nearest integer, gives 347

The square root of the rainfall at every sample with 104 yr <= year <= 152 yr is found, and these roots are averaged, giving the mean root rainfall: 13.2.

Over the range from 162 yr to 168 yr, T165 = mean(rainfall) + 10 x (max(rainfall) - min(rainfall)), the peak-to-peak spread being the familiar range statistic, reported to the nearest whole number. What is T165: 254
